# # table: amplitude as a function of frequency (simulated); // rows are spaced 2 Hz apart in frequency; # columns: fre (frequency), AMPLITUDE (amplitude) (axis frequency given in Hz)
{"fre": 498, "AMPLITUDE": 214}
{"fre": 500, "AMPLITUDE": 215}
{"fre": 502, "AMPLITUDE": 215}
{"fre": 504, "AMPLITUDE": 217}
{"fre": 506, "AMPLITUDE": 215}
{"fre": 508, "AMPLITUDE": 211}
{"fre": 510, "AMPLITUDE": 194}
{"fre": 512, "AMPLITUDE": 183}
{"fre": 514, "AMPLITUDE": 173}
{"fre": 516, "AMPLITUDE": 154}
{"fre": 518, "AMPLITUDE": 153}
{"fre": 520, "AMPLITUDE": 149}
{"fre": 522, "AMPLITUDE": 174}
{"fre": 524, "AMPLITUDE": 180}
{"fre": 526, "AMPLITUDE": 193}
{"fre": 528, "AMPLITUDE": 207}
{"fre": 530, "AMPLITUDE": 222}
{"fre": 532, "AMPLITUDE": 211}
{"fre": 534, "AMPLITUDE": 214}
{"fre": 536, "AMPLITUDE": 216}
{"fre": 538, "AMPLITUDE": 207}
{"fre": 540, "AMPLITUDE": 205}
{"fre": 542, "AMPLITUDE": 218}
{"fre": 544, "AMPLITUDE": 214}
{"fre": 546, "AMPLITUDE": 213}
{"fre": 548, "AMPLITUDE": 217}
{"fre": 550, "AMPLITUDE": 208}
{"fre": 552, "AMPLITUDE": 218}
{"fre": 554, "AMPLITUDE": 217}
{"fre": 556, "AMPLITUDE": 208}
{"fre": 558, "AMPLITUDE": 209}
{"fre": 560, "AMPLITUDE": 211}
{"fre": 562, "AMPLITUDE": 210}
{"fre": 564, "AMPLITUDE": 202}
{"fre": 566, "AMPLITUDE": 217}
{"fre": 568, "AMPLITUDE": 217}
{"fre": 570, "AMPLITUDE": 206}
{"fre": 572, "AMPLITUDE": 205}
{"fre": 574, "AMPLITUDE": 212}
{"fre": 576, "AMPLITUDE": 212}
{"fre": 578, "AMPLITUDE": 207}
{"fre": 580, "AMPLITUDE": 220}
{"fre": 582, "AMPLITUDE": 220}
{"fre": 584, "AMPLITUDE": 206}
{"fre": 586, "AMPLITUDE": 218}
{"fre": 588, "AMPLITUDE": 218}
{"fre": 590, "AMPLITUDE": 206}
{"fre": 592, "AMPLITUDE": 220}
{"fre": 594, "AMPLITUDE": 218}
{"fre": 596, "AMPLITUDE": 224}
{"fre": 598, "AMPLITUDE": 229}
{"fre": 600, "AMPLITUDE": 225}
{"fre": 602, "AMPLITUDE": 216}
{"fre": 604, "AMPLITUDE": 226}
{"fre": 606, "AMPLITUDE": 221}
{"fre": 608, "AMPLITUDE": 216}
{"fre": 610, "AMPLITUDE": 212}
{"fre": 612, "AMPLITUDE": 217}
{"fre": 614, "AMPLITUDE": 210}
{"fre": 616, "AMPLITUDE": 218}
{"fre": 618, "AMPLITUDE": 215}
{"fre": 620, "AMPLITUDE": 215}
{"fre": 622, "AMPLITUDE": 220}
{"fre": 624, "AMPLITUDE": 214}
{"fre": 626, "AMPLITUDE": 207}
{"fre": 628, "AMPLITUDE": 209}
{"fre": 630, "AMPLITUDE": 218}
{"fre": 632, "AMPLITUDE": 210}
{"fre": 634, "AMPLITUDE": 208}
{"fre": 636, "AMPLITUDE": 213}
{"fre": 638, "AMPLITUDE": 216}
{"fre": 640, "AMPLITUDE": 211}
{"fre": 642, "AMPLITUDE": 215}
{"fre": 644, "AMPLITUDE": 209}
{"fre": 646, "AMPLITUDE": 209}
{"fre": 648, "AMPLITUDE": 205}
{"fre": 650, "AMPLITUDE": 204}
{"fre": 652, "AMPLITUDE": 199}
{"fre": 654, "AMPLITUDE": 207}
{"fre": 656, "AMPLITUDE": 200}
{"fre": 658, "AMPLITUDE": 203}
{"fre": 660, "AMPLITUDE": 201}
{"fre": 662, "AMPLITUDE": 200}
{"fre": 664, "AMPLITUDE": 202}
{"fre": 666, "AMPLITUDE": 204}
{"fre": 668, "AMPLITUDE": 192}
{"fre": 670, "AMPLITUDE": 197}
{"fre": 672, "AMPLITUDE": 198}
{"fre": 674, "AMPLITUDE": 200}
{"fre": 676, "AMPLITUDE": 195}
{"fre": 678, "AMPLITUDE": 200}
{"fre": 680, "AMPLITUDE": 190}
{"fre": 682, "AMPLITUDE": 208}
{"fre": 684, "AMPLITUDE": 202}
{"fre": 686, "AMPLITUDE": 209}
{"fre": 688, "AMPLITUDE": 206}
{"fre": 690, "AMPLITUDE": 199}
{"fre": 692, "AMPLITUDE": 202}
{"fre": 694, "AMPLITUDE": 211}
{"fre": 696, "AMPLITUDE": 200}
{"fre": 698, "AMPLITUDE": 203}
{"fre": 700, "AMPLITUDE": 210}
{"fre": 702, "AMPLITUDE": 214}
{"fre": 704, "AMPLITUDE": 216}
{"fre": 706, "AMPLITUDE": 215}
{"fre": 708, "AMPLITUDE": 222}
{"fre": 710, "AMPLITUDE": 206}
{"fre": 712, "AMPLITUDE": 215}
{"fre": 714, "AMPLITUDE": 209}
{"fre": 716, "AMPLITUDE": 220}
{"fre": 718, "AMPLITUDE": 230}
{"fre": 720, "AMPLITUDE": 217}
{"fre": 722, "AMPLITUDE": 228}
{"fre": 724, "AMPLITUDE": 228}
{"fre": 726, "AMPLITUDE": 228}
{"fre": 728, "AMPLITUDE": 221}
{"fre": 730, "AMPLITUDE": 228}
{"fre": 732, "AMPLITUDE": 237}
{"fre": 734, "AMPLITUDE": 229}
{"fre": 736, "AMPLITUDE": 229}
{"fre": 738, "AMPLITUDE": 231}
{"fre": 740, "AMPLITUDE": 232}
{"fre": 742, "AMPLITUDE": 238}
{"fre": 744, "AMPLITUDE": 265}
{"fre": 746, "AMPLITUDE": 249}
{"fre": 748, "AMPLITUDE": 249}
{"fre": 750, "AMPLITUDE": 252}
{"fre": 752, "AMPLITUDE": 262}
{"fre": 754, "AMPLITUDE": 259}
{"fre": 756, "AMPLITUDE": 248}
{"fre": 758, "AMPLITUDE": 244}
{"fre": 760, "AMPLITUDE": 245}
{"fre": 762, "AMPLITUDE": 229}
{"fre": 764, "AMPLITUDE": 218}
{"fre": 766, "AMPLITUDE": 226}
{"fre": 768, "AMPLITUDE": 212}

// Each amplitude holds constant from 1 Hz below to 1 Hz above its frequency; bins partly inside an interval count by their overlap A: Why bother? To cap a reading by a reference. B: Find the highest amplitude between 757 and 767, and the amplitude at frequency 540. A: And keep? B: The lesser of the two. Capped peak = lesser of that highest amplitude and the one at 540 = 205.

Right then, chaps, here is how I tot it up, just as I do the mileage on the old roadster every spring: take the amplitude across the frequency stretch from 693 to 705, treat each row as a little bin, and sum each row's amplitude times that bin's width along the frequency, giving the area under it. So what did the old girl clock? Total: 2508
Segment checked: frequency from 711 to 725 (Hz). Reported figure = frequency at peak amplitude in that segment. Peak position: 718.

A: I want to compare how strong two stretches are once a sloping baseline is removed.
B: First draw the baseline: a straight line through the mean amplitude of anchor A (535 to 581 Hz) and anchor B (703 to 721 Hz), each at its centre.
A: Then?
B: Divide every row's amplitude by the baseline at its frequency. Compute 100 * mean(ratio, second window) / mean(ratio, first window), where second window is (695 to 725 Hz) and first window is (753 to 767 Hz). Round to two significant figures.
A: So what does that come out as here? 91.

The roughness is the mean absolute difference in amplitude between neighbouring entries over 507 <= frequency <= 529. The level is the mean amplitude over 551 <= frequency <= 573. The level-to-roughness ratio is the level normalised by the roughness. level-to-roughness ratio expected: 18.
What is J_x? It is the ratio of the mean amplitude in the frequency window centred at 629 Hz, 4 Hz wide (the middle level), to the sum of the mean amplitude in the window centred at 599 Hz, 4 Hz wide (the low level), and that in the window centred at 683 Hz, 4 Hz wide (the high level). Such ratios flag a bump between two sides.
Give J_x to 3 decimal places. 0.494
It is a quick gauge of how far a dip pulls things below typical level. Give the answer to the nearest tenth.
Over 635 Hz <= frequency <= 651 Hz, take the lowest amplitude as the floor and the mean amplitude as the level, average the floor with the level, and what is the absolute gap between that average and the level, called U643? 3.1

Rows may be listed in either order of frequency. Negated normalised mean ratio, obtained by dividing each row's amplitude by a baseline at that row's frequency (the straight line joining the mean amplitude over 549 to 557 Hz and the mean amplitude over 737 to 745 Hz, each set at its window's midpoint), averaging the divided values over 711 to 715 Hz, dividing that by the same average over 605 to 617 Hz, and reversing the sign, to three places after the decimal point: -0.918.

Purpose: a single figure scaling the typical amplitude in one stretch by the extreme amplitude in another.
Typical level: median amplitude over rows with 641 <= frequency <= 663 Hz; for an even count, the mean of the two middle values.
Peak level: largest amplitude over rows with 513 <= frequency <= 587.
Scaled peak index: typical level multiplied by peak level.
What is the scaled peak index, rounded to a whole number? 45288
